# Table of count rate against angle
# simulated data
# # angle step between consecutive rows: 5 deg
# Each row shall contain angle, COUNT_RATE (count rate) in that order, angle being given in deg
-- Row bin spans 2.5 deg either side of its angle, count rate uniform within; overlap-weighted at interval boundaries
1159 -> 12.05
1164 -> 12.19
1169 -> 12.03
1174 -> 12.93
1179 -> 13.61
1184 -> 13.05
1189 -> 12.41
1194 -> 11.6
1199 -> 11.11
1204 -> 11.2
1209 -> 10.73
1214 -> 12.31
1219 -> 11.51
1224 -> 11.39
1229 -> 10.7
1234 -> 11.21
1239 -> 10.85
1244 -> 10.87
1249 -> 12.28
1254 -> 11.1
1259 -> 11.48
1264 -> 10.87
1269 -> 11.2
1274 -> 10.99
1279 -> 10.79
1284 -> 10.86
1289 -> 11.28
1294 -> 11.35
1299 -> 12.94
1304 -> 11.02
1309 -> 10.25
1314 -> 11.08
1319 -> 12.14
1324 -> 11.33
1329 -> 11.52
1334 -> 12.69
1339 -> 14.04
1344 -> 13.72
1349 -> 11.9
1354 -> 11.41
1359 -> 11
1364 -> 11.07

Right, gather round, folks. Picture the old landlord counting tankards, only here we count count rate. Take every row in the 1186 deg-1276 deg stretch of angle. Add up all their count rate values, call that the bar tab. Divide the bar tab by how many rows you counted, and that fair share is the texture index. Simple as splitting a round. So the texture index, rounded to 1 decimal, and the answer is 11.3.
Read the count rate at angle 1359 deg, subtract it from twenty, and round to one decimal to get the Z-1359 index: 9.0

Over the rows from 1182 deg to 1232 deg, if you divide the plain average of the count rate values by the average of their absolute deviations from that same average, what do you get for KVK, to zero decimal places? 20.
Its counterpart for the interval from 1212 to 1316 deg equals 26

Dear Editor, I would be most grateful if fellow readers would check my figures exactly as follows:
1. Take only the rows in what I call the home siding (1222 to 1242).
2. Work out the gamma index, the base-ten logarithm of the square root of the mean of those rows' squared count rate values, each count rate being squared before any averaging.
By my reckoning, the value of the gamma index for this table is 1.04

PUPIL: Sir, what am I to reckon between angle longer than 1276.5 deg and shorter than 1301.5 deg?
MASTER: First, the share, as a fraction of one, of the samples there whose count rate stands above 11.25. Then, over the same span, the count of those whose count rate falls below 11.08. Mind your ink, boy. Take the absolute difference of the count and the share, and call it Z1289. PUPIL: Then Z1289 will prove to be 1.4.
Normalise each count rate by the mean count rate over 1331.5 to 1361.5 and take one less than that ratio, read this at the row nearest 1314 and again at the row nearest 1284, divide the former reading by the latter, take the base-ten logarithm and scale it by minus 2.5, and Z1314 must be 0.16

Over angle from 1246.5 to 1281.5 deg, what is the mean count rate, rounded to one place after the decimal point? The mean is 11.2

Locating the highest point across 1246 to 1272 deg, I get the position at 1249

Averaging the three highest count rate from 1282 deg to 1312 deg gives 11.9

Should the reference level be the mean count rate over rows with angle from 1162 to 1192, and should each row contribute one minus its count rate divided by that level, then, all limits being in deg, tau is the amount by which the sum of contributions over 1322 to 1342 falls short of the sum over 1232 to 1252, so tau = 0.34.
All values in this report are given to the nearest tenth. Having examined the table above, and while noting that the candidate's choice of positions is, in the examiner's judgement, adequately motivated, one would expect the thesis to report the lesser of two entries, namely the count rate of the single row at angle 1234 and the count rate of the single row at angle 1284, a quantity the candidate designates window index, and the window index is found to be 10.9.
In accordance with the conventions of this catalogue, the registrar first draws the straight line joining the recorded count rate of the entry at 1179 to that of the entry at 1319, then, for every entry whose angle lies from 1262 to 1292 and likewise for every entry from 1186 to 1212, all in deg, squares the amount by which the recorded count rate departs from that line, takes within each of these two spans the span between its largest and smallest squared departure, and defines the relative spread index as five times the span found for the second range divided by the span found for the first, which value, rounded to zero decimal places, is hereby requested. 13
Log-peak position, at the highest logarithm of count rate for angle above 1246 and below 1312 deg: 1299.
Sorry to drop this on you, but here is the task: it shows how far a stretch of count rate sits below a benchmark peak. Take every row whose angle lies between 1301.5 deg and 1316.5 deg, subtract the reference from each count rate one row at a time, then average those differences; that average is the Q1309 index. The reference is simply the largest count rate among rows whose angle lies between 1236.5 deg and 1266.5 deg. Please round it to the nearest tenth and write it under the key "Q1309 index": -1.5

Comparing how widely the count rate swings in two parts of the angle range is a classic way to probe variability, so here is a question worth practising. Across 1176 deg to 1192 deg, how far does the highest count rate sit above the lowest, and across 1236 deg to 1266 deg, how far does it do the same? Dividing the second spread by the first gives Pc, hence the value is 1.2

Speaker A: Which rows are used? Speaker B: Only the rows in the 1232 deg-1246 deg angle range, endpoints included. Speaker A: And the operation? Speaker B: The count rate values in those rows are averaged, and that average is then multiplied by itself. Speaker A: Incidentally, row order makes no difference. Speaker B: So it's 120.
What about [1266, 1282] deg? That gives 121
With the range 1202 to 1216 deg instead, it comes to 130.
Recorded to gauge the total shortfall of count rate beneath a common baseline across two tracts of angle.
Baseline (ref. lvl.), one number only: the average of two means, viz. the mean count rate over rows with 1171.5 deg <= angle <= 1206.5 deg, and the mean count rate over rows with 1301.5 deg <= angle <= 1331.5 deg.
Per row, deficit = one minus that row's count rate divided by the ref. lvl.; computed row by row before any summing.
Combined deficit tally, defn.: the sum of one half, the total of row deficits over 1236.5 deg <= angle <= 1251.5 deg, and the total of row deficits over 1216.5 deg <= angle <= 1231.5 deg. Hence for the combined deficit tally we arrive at 0.75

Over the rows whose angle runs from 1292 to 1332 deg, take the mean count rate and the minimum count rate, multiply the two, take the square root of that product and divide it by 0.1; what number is 108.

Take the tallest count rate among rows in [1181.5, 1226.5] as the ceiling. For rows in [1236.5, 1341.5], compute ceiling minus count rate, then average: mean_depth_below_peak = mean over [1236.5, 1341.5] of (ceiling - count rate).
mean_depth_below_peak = 1.6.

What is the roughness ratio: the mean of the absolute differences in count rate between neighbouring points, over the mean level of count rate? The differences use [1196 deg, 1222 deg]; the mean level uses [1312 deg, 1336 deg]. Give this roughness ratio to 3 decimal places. 0.063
